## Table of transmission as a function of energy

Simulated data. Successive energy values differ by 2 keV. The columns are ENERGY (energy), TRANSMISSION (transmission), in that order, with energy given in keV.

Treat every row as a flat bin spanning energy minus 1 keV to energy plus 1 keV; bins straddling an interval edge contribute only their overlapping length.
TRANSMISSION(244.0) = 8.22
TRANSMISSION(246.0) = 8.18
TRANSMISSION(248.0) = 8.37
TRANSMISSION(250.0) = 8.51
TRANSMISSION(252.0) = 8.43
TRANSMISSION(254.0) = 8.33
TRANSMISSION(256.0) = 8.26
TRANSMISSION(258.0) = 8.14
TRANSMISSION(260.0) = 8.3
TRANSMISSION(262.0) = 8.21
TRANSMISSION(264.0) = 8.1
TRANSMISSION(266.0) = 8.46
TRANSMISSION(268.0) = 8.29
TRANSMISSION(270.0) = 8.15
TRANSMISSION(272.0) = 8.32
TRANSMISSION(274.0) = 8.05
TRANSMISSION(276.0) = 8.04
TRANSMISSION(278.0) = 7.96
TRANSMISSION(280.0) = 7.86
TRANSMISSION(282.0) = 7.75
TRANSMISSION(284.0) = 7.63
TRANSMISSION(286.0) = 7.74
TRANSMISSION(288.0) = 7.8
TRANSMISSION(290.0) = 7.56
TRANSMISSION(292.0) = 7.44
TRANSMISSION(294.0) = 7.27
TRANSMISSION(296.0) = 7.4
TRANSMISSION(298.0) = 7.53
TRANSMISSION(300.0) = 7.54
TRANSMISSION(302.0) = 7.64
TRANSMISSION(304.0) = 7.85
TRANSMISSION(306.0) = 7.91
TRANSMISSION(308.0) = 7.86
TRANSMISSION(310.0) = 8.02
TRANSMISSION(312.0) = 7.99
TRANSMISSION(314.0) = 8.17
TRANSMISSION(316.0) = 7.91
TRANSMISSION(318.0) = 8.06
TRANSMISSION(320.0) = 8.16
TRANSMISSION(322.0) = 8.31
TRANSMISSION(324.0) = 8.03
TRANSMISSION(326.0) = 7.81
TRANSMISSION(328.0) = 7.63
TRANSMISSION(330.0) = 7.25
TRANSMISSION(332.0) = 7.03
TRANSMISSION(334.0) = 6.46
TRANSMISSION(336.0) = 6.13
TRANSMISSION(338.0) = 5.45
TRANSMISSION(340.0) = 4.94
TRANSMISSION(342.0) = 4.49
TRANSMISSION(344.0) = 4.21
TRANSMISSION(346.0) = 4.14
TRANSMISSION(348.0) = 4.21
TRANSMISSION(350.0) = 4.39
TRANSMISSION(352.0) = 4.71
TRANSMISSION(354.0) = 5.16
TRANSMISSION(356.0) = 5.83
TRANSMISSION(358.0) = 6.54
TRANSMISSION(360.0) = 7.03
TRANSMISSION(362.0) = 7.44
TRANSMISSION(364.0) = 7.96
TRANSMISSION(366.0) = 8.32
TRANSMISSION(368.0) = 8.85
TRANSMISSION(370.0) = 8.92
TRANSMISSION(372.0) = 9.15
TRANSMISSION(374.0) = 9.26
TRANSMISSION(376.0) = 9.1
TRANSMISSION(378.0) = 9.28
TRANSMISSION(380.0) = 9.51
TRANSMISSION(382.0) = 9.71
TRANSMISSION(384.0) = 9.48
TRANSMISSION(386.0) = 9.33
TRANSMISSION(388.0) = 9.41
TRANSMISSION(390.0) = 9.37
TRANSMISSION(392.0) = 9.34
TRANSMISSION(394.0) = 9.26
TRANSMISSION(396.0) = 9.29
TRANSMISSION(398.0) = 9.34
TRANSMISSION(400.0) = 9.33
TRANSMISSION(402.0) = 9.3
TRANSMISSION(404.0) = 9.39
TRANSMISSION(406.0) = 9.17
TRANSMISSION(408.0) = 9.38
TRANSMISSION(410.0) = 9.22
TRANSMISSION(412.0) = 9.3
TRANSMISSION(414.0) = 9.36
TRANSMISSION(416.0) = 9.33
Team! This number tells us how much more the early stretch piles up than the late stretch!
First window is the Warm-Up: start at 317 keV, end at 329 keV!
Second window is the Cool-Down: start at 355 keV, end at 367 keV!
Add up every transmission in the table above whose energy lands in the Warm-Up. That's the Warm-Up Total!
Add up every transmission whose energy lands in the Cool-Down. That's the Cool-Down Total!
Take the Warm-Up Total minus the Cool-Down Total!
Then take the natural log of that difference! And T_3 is 1.6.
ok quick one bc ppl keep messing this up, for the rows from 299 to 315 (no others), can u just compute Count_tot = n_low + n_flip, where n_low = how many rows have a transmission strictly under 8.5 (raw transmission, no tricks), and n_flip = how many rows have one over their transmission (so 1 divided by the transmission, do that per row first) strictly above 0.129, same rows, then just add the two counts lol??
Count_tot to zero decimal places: 10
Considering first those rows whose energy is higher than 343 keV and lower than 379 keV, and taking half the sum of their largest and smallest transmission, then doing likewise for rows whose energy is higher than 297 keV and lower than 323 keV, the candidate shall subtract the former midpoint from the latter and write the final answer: 1.2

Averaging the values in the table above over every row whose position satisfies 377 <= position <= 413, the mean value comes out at 9.4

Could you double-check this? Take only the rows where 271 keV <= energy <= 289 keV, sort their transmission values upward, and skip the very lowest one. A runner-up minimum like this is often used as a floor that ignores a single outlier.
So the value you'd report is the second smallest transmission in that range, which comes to 7.74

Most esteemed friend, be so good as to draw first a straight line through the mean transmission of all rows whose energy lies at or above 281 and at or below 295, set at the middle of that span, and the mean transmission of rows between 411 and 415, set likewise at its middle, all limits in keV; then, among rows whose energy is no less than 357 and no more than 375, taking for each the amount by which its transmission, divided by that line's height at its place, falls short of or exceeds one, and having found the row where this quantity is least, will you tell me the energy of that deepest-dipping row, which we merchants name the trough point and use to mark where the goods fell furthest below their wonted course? 358.0 keV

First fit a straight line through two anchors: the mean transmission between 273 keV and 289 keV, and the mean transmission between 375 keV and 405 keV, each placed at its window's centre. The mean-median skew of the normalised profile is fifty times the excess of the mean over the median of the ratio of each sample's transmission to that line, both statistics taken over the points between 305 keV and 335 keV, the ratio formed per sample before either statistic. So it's -1.4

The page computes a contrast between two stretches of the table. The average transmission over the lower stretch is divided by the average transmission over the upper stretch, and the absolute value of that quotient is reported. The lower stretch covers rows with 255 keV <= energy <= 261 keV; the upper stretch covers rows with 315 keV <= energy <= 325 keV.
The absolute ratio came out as 1.0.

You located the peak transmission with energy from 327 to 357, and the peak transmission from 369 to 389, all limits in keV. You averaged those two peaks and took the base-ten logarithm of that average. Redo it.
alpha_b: 0.938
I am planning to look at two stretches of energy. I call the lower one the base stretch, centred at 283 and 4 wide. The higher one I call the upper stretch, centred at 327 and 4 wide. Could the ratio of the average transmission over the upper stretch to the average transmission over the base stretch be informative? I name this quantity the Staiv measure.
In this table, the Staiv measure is 1.00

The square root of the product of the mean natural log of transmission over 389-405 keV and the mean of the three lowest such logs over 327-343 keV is 1.89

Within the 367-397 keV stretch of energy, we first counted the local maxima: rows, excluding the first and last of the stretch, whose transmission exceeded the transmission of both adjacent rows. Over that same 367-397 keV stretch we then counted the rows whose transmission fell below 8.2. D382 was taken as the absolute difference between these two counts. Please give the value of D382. 3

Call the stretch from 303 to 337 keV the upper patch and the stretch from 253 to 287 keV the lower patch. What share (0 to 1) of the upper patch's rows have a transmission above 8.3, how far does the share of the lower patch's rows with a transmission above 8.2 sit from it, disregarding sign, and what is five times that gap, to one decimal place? 1.8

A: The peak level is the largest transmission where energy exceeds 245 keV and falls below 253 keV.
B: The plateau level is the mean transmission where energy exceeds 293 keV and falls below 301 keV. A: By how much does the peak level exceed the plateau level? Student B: 1.1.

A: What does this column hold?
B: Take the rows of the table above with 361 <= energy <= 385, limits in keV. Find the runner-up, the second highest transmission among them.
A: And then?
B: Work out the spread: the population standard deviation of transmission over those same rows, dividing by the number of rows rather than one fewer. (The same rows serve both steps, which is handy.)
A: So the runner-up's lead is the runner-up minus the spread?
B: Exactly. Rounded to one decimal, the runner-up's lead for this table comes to 8.9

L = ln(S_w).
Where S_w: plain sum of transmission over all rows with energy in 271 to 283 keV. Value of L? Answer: 3.9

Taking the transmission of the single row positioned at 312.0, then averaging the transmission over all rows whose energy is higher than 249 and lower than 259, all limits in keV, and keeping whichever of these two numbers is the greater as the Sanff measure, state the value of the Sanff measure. 8.33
